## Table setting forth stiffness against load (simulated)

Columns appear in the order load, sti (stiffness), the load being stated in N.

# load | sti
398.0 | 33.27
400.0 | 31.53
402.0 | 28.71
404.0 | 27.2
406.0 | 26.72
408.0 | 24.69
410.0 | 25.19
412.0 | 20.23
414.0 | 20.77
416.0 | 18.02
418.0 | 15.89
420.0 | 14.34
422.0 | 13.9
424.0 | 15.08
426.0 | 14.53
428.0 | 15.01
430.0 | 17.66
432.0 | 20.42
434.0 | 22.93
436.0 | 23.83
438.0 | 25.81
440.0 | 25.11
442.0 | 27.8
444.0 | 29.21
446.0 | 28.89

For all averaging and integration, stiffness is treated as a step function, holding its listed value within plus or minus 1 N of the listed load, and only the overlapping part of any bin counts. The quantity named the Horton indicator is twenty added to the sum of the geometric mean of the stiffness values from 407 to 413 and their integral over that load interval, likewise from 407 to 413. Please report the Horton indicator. 183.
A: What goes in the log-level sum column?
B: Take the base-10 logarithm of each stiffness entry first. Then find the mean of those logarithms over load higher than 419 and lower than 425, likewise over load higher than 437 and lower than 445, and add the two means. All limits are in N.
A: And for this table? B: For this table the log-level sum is 2.59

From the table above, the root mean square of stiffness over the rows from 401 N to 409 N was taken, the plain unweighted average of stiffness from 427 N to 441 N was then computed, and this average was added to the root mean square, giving 48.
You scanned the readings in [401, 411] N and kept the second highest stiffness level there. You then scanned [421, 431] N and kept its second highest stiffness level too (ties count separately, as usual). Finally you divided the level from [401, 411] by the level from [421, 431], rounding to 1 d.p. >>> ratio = 1.8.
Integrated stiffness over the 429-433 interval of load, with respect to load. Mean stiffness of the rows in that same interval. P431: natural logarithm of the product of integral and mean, 7.3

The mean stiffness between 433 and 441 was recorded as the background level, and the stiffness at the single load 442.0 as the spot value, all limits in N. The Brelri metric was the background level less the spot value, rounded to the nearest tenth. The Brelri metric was -3.4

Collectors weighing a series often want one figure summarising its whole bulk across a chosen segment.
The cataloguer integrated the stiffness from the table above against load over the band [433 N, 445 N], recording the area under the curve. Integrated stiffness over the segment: 309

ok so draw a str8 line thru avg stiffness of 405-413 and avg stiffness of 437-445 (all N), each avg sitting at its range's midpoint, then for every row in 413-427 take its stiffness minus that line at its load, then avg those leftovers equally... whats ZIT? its -9.1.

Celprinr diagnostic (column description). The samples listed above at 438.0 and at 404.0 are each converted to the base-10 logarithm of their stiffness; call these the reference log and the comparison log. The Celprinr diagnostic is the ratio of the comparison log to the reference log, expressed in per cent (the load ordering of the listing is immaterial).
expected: 102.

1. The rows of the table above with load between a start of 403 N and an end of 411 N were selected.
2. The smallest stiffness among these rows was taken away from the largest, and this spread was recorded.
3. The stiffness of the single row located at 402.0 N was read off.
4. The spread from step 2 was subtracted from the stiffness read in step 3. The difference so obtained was 26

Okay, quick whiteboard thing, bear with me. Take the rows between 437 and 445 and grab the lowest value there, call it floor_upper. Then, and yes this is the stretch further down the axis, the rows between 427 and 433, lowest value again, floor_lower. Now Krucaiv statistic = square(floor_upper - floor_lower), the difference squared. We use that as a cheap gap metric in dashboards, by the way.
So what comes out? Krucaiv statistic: 102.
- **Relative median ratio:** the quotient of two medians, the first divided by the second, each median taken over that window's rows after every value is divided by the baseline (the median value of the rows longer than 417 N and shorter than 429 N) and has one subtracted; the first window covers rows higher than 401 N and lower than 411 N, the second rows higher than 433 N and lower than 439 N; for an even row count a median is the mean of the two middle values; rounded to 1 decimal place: 1.3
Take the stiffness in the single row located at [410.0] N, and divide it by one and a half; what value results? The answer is 16.8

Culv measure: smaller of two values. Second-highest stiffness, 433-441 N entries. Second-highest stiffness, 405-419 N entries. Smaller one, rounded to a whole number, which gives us 25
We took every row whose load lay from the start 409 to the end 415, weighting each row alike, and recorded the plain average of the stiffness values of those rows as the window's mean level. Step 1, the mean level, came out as 22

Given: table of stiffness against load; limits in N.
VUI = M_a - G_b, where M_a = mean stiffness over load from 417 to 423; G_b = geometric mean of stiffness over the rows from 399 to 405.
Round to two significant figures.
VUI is -14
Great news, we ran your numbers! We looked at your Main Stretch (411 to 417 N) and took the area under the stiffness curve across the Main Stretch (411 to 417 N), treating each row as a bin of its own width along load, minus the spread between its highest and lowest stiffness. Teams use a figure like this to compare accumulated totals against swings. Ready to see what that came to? 115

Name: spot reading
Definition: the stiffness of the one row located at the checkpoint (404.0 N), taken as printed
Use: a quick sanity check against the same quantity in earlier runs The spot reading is 27.2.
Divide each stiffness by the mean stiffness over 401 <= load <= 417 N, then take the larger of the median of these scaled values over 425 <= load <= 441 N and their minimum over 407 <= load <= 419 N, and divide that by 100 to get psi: 0.0091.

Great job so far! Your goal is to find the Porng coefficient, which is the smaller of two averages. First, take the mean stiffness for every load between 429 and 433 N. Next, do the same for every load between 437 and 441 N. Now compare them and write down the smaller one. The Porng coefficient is 19.0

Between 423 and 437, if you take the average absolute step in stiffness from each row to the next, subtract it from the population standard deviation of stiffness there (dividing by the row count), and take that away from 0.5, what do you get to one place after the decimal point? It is -1.5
